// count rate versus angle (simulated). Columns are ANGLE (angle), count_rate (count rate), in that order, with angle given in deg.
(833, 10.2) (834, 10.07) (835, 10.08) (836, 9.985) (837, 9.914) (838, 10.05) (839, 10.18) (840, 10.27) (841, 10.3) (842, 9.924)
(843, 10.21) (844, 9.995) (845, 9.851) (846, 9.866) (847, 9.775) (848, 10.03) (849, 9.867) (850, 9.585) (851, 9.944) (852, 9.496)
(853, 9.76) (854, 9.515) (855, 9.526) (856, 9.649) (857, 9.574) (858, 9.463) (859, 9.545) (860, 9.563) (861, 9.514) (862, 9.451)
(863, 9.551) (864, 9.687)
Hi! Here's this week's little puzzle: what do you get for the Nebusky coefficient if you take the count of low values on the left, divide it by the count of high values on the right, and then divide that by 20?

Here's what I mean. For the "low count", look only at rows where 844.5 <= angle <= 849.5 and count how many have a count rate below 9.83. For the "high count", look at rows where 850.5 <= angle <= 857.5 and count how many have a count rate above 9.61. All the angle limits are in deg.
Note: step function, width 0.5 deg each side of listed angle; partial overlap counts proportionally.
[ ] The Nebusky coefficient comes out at 0.017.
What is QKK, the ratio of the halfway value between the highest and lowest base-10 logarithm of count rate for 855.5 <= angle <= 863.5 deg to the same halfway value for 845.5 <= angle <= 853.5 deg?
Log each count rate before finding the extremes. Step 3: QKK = 0.990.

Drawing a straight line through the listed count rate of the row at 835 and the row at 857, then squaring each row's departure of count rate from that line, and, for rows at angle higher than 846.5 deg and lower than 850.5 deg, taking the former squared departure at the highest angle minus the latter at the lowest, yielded 0.022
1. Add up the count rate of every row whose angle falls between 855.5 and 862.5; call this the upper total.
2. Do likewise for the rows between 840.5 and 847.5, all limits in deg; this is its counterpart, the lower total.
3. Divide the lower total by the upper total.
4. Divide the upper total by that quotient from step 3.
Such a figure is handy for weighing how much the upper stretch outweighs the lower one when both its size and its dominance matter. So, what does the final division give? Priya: 63.7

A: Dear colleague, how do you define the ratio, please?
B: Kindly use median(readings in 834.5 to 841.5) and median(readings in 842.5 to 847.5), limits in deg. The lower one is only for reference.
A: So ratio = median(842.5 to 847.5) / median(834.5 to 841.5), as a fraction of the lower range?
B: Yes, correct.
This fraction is 0.979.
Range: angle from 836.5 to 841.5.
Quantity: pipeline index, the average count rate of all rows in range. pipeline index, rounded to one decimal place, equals 10.1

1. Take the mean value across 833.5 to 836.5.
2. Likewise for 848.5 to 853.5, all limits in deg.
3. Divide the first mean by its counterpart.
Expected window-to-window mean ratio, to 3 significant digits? 1.03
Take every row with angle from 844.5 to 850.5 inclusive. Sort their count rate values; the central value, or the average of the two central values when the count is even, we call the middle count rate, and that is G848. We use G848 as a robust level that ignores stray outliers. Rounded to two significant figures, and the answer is 9.9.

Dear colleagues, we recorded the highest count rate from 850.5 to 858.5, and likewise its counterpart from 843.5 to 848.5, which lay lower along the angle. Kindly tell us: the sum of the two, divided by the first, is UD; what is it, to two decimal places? 2.01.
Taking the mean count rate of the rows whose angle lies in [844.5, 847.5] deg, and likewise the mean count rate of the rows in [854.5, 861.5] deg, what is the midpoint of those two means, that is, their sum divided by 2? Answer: 9.69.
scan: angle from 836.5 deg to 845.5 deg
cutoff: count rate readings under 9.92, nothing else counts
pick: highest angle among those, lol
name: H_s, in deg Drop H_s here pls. 845 deg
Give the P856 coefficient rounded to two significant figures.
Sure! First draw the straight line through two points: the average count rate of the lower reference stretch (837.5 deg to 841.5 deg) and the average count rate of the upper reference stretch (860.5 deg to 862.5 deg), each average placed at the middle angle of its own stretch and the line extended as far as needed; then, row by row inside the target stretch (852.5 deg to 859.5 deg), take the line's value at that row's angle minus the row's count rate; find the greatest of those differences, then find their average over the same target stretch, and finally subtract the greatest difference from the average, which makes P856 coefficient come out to -0.13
